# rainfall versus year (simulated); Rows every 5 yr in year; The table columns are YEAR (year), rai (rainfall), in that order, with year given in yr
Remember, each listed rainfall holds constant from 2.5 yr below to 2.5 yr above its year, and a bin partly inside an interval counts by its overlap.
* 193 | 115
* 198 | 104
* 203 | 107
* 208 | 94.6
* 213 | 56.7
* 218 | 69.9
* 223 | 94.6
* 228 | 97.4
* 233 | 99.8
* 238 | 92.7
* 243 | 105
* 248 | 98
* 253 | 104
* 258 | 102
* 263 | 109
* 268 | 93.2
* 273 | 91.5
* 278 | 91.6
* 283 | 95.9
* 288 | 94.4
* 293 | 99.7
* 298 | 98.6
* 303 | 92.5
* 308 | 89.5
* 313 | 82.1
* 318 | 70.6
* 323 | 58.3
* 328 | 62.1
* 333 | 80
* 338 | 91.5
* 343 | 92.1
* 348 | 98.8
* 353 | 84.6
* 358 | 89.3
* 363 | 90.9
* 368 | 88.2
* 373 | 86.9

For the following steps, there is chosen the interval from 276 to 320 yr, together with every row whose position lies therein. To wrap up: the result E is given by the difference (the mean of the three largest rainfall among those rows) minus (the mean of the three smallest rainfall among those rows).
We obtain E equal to 17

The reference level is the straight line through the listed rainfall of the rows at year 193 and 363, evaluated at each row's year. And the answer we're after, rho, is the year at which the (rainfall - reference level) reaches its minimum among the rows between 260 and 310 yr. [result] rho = 273 yr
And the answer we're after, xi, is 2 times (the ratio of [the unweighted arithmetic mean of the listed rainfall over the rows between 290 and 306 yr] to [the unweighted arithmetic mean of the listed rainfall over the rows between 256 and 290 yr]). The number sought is 2.0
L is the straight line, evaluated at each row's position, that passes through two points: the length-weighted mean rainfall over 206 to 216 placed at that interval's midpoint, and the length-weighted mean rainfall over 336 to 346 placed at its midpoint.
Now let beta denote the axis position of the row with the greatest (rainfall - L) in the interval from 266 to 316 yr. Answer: 293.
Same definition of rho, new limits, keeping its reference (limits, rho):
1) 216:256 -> 218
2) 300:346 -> 323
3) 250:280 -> 273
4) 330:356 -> 333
